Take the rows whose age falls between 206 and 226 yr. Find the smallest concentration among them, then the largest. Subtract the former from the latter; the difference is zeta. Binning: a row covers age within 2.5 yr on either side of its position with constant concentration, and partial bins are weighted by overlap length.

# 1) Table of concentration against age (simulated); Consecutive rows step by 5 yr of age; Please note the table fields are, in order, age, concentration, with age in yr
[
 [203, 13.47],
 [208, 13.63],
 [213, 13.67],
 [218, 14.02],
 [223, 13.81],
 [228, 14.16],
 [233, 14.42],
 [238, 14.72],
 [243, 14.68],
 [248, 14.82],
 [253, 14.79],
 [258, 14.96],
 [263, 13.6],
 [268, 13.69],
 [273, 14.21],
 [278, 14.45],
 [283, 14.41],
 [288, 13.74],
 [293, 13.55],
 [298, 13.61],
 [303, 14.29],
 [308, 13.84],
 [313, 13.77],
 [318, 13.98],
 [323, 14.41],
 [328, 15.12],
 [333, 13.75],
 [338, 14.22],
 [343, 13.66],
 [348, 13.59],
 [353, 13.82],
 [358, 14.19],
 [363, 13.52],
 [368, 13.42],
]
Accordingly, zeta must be 0.39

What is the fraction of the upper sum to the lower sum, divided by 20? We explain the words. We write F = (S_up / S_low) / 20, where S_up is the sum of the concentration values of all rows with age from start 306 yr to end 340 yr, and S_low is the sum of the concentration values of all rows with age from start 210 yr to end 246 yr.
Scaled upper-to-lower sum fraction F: 0.0498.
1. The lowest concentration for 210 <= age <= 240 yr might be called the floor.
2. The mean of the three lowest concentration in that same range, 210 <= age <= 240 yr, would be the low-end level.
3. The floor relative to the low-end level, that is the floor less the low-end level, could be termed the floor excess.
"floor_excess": -0.16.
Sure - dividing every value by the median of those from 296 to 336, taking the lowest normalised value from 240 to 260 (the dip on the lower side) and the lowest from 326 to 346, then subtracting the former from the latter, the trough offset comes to -0.073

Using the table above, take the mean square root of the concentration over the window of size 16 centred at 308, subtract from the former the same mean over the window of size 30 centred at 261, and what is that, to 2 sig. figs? -0.050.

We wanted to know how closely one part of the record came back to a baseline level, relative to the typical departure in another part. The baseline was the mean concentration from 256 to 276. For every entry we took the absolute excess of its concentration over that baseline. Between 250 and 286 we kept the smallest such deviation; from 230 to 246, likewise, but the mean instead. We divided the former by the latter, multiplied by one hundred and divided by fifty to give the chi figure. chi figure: 0.4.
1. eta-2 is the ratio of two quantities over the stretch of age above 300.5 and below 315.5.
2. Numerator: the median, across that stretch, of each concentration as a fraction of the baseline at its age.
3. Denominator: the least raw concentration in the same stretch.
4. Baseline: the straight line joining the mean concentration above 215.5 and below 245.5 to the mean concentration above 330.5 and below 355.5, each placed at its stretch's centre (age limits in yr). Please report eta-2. 0.0720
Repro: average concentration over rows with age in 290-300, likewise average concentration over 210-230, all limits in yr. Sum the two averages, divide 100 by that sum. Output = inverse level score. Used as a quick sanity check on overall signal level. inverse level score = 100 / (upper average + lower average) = 3.64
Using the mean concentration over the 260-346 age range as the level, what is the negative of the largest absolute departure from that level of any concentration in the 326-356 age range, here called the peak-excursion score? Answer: -1.1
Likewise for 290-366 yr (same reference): -1.1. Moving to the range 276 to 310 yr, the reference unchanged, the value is -0.5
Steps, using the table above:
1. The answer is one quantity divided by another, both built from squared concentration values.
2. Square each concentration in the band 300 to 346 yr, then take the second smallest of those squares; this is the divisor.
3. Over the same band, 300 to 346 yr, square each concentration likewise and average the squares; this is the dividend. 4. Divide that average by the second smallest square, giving 1.05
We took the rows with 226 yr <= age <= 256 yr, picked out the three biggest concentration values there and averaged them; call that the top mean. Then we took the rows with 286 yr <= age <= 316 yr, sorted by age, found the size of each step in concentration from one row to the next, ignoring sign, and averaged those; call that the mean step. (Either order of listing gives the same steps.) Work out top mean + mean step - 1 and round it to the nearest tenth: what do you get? 14.1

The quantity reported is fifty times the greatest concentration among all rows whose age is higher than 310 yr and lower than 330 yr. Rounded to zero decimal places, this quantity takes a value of 756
